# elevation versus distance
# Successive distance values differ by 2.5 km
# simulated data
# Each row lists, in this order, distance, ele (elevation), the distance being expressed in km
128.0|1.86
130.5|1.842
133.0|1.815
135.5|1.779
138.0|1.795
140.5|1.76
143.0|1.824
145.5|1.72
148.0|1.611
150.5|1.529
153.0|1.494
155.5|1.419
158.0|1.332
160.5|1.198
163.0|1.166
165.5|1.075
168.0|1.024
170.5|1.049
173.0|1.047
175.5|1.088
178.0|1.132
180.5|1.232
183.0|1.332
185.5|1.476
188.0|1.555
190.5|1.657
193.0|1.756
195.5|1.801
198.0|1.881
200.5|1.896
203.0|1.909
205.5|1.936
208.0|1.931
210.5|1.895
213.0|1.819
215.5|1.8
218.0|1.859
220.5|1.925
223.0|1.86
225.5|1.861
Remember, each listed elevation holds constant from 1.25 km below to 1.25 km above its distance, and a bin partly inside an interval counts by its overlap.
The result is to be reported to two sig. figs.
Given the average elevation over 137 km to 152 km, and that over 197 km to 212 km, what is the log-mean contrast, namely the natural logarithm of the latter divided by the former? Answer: 0.11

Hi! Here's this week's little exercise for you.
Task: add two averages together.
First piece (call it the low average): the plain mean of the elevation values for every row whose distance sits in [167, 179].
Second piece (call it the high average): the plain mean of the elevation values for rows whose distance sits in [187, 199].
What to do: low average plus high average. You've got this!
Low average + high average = 2.80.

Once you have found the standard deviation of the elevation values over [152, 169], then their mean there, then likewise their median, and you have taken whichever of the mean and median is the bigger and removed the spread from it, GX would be 1.1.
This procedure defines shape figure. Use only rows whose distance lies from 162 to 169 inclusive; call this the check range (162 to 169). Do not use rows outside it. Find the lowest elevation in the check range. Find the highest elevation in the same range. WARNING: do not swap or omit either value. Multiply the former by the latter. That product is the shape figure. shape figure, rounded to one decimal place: 1.2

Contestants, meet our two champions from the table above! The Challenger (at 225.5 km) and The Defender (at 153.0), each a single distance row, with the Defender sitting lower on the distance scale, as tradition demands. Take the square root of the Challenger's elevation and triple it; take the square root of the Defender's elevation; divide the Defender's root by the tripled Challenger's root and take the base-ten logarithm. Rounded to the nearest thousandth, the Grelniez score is -0.525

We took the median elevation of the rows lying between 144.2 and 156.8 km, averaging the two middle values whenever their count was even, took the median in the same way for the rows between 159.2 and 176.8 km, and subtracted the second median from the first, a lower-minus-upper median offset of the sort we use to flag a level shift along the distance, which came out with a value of 0.45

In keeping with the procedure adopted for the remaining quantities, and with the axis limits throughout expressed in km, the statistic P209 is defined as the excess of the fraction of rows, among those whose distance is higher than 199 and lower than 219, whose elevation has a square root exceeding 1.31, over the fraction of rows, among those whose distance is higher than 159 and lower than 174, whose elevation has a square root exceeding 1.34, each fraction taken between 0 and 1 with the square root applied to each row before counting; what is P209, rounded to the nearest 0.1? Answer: 1.0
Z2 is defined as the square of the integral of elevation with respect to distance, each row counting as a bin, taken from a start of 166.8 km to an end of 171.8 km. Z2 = 27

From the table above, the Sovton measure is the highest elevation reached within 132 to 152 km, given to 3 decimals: 1.824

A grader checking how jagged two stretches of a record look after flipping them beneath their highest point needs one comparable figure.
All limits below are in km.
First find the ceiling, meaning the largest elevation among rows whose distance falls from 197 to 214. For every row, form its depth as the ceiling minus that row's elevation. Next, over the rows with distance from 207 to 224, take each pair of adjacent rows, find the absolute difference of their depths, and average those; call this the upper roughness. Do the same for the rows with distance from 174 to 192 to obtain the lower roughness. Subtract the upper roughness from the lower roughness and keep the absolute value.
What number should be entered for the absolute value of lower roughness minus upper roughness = 0.041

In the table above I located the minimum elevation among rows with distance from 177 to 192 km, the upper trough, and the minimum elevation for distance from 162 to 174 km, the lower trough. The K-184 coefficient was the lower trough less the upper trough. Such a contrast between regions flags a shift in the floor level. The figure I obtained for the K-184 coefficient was -0.11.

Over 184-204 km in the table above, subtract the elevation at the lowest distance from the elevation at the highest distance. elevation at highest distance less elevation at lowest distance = 0.43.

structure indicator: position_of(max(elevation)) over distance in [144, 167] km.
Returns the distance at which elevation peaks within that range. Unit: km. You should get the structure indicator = 145.5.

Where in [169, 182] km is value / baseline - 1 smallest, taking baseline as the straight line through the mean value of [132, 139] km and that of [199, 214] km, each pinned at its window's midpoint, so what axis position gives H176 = 173.0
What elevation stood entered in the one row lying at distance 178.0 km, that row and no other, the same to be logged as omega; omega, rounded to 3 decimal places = 1.132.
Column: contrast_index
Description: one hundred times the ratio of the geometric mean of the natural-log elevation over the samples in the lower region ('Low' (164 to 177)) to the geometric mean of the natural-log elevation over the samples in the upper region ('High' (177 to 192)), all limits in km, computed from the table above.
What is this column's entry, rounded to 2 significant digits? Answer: 17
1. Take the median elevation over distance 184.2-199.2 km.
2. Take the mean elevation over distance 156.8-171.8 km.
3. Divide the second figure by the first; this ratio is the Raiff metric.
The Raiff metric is 0.67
